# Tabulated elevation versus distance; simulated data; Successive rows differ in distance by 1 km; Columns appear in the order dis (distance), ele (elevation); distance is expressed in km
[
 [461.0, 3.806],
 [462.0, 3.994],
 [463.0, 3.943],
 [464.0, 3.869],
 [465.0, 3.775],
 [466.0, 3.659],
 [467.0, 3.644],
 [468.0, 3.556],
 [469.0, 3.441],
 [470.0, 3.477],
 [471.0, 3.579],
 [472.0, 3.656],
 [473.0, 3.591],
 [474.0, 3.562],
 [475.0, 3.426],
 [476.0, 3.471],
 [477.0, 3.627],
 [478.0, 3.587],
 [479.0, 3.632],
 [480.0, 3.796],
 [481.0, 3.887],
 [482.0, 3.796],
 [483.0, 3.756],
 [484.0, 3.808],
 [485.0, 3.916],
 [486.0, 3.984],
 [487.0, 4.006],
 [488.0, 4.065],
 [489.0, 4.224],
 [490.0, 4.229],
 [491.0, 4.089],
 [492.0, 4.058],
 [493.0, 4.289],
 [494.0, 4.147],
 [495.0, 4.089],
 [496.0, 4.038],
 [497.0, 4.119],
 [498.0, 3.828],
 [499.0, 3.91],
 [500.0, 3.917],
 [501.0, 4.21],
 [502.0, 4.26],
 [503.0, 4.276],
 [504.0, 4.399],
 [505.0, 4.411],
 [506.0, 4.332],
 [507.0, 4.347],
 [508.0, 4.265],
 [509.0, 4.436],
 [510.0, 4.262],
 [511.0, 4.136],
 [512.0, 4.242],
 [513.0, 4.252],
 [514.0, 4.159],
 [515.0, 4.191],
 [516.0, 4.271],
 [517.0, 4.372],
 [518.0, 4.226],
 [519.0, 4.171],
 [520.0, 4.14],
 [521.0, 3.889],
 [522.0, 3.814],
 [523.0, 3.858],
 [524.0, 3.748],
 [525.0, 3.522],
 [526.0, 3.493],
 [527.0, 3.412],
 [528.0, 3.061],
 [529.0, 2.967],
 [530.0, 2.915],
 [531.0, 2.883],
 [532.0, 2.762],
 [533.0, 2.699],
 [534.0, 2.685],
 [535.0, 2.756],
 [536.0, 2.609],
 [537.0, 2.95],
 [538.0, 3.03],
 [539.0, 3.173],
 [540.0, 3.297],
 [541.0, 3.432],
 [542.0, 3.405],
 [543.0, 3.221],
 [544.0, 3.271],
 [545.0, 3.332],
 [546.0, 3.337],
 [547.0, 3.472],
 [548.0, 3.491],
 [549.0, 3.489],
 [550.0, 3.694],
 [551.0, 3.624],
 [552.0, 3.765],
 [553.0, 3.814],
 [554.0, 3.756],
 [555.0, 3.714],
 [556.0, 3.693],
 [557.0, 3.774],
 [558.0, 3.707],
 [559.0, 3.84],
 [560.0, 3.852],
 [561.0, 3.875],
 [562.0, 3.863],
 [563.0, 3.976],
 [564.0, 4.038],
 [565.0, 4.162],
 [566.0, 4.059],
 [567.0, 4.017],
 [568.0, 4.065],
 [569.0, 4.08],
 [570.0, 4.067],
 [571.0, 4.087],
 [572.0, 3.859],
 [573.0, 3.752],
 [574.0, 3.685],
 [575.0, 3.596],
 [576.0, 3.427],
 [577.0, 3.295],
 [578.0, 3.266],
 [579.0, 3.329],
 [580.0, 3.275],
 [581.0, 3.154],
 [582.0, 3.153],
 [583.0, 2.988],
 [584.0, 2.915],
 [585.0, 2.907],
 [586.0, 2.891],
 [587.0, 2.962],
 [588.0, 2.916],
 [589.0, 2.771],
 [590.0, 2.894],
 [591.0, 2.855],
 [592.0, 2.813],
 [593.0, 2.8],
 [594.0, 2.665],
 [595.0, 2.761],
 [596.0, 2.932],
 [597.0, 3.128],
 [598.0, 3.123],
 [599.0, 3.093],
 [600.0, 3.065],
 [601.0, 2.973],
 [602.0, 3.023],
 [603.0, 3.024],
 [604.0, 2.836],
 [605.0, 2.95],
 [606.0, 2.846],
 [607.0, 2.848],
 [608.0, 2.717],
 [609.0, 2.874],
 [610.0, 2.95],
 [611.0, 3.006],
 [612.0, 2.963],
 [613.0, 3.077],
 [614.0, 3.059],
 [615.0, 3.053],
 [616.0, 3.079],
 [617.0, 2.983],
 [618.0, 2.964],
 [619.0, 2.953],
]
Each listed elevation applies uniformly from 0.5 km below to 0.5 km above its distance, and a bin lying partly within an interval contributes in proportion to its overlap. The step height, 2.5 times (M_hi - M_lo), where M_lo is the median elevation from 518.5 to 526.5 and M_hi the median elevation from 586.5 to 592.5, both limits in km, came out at -2.4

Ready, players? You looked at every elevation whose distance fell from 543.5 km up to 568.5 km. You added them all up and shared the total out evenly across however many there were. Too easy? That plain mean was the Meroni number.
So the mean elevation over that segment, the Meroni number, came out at 3.75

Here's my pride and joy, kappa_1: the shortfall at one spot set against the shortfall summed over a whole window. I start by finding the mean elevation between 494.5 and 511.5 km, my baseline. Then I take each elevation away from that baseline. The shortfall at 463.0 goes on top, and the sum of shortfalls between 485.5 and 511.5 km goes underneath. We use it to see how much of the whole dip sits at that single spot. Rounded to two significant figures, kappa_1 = 0.40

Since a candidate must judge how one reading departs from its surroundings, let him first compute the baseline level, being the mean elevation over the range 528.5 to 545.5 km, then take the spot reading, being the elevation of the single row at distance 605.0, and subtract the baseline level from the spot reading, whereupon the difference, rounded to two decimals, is -0.07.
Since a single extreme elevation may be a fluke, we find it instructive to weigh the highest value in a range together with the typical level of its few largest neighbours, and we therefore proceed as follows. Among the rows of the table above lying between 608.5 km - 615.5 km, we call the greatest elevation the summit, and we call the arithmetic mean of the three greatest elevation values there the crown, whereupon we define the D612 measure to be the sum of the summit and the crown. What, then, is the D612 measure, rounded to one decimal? 6.1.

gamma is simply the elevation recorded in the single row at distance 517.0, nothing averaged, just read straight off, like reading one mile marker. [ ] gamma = 4.372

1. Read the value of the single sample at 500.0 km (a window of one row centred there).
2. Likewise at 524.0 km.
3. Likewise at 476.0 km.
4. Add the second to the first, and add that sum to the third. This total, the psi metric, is 11.14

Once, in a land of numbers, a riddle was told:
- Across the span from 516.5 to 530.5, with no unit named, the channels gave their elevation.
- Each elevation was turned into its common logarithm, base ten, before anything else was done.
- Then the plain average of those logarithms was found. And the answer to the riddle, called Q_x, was 0.56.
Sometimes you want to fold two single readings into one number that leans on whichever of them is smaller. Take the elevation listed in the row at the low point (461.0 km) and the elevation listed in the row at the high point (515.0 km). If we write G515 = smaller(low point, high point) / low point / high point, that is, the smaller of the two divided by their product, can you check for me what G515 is 0.24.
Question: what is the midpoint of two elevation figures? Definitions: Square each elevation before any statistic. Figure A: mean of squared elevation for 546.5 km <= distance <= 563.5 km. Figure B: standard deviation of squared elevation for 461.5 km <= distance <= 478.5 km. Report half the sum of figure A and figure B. 8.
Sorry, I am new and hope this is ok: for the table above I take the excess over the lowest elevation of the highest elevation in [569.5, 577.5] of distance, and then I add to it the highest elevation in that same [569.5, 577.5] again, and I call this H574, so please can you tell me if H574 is 4.88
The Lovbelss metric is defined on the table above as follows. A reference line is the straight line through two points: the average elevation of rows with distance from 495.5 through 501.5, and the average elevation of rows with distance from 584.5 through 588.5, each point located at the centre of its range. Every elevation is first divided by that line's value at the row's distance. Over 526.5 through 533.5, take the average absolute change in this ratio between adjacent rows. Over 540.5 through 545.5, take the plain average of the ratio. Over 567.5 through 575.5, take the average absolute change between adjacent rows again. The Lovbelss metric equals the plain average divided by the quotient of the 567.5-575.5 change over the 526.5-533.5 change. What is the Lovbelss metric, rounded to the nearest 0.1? 1.3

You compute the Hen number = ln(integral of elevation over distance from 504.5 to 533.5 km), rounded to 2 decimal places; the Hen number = 4.71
